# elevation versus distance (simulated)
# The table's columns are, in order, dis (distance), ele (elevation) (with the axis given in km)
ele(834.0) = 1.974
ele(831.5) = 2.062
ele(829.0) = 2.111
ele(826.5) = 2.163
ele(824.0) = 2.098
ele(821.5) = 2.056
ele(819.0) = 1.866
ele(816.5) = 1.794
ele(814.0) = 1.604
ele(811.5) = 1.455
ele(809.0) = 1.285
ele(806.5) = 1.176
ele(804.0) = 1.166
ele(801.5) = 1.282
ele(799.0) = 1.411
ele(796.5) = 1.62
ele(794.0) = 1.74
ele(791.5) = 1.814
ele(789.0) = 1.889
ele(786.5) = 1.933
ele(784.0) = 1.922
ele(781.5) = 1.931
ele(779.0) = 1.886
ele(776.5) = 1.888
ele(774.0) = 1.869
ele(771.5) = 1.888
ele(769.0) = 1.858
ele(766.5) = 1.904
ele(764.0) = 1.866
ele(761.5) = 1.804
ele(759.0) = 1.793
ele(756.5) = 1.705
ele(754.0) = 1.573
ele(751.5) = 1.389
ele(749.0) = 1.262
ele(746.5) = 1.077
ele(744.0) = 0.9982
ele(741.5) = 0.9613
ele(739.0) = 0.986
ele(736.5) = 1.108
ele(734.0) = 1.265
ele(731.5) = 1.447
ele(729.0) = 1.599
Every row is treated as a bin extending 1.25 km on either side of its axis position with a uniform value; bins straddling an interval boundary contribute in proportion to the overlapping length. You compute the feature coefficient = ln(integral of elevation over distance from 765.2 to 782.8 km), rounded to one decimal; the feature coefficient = 3.5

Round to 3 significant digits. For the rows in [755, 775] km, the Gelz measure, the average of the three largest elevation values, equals 1.89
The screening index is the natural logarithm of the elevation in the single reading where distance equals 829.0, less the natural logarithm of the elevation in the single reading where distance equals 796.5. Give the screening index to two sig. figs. 0.26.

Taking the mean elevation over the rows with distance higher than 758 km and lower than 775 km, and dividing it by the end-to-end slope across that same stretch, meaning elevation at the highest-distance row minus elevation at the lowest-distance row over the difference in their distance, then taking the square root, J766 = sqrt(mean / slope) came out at 19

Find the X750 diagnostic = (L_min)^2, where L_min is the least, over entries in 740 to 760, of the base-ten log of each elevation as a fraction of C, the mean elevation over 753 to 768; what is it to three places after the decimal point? 0.071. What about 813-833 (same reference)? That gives 0.002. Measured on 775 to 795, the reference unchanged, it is 0.000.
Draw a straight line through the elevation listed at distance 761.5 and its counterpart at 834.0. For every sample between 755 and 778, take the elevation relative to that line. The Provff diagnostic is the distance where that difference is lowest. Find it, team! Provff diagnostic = 756.5 km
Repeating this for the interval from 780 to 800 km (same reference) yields 799.0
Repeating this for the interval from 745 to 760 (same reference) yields 746.5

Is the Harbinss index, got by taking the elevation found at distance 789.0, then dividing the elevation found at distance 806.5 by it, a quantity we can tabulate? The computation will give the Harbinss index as 0.6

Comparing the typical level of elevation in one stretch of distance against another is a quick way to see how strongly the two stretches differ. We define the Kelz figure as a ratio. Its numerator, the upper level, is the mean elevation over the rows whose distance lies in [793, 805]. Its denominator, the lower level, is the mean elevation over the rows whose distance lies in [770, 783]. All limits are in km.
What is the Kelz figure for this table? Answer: 0.76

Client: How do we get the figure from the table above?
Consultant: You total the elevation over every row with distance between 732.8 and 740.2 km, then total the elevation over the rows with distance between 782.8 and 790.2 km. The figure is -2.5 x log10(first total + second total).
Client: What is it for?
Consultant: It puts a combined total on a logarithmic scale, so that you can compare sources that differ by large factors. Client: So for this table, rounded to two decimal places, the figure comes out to -2.40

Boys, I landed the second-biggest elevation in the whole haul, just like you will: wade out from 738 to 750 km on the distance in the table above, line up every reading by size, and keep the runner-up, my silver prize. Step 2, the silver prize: 1.077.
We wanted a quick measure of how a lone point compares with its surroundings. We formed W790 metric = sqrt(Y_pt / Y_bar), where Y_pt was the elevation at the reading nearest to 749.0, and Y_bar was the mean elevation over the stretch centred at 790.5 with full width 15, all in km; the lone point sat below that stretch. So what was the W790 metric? 0.83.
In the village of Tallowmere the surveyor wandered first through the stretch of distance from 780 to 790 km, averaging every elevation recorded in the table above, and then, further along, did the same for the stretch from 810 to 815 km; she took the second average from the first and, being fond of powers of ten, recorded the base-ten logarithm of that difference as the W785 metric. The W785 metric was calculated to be -0.4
